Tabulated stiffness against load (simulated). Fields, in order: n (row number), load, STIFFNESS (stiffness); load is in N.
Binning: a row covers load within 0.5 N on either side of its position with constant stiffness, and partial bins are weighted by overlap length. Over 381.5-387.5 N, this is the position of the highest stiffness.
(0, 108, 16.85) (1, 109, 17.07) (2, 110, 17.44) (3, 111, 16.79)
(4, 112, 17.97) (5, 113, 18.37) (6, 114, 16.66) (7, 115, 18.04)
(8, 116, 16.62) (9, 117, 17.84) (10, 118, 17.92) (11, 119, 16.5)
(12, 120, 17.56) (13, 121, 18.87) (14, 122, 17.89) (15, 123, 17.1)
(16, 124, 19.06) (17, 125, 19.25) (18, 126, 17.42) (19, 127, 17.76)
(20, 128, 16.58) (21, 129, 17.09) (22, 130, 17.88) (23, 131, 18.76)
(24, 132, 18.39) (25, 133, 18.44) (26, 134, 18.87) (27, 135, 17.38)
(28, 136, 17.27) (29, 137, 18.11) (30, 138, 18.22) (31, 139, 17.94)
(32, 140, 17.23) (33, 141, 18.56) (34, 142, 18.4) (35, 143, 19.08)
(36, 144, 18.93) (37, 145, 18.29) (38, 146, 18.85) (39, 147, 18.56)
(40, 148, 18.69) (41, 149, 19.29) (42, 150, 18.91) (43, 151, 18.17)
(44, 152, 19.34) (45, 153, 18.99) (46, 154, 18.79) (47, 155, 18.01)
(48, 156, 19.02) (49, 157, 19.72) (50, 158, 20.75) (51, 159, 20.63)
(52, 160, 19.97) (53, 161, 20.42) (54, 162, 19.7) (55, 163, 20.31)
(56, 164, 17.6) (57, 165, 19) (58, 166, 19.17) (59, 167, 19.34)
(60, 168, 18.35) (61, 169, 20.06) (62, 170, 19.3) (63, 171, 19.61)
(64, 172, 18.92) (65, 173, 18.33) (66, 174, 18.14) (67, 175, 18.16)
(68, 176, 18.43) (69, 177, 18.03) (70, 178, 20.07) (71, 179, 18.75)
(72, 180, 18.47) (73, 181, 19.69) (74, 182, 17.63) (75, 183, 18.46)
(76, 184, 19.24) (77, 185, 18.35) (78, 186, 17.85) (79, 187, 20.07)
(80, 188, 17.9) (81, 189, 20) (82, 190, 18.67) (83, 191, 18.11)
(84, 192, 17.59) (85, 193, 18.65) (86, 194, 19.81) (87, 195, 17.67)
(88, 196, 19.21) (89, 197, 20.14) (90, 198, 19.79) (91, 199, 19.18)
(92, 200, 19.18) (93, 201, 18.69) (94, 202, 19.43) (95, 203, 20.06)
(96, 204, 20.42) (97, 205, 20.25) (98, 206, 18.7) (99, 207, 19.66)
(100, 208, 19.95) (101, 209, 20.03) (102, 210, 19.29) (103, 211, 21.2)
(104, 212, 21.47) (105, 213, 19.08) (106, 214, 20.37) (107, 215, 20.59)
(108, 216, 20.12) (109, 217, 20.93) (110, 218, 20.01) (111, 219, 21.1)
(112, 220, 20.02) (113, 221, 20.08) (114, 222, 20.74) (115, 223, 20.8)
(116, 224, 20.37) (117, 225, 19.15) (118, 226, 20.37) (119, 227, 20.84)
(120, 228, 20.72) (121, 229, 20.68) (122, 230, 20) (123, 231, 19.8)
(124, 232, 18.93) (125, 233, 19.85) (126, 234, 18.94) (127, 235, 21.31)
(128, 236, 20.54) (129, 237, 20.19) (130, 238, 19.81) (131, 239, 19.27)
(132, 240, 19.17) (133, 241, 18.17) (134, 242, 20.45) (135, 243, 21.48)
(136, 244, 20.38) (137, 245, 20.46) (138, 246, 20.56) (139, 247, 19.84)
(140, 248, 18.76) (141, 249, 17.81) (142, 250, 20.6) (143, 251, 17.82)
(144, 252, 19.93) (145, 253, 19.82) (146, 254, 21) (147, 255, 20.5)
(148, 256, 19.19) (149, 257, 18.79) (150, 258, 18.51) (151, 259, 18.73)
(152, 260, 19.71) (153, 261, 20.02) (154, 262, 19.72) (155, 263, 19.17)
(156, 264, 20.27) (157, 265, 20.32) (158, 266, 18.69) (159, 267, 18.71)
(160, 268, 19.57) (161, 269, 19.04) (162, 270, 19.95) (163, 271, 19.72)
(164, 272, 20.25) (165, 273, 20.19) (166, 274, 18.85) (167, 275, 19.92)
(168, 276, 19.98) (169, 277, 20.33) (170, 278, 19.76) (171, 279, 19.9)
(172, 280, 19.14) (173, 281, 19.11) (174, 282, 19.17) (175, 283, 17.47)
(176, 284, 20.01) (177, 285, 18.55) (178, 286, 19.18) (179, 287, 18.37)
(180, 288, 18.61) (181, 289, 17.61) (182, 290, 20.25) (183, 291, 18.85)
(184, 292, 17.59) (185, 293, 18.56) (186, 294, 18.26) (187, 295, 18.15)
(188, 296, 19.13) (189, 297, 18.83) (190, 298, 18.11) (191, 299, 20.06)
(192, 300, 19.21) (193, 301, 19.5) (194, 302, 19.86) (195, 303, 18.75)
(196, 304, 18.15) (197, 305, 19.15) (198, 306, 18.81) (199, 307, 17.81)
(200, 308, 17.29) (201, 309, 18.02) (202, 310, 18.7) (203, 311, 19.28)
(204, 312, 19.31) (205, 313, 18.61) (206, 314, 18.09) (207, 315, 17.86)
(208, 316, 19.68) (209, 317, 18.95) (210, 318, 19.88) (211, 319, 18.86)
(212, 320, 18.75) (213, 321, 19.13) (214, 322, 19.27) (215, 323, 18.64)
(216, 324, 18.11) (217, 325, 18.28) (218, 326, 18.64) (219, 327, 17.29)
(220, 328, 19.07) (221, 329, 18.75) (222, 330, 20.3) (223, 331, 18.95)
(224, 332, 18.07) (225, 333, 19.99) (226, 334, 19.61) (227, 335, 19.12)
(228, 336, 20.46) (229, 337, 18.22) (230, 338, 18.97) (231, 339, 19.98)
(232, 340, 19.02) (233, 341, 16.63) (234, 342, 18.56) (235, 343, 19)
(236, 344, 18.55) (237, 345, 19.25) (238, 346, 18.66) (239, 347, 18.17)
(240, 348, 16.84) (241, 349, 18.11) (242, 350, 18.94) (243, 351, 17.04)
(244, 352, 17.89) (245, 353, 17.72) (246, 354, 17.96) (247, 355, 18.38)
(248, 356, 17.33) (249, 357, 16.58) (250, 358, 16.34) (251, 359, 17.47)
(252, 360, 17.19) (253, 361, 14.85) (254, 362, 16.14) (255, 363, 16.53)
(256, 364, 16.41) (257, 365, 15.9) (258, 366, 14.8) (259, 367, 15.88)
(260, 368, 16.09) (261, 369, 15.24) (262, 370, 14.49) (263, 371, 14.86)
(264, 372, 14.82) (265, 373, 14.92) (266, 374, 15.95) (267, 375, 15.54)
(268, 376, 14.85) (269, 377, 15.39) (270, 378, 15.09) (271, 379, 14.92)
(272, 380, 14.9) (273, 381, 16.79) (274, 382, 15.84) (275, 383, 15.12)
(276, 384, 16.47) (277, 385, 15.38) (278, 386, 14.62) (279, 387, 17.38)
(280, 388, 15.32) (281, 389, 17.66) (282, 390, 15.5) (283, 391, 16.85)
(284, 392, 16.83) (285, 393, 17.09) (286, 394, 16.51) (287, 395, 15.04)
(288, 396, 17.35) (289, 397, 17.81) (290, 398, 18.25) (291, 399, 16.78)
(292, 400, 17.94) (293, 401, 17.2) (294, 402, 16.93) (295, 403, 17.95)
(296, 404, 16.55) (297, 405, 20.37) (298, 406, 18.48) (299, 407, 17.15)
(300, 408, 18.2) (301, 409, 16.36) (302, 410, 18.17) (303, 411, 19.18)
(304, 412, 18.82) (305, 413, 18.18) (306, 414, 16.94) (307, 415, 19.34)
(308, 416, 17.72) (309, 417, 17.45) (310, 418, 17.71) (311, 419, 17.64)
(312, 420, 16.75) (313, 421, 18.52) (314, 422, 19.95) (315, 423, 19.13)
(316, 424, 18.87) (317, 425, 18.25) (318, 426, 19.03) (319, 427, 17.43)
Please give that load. 387 N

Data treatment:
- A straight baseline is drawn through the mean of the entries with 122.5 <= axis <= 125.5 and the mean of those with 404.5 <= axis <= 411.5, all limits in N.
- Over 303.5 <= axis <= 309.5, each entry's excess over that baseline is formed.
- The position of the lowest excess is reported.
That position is 308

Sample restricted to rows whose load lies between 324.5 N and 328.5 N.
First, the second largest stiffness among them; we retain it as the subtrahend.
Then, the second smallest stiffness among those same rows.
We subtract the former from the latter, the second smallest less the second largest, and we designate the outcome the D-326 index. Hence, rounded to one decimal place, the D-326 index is -0.4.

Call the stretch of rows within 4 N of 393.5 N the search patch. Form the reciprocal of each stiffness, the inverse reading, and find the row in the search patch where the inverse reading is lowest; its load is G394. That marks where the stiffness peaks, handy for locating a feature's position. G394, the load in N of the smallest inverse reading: 397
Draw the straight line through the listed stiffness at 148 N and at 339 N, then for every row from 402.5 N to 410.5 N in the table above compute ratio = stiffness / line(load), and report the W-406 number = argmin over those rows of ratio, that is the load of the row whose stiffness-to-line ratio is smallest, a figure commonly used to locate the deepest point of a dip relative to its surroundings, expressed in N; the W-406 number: 409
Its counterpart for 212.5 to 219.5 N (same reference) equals 213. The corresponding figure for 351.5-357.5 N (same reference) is 357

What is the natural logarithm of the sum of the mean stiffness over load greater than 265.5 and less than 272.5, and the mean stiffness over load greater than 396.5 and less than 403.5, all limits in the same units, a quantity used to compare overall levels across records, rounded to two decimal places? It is 3.61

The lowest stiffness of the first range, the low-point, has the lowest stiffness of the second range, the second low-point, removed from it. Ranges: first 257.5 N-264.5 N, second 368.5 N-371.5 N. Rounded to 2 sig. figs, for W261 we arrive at 4.0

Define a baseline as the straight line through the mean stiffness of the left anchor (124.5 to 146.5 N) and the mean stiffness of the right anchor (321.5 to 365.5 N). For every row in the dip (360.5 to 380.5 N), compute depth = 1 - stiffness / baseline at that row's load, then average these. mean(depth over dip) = 0.15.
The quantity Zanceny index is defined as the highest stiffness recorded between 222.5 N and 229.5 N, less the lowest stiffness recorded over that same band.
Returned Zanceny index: 1.7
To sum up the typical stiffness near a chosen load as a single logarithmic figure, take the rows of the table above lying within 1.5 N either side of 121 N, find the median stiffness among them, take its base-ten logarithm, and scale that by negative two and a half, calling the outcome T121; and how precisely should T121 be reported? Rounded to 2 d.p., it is -3.13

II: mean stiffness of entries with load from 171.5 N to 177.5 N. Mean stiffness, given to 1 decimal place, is 18.3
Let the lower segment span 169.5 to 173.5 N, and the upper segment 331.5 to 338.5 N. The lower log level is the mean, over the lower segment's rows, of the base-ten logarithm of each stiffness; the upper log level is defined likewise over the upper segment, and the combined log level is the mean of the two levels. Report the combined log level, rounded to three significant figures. 1.28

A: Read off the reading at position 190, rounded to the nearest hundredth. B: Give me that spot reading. 18.67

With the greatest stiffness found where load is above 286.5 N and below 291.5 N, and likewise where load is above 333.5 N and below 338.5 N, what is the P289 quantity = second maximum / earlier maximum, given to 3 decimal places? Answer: 1.010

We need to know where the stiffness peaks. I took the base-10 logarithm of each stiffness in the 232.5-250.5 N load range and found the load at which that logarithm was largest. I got 243 N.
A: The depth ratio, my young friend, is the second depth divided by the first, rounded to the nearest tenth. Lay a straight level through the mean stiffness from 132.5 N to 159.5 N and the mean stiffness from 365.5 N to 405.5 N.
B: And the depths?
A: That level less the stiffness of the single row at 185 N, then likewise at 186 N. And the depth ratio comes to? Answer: -5.6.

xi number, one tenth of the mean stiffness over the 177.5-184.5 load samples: 1.89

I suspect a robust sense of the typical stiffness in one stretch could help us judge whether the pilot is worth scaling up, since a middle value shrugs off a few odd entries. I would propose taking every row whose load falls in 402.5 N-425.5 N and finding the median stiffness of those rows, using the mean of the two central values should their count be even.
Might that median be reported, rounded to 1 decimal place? 18.2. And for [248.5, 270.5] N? 19.6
